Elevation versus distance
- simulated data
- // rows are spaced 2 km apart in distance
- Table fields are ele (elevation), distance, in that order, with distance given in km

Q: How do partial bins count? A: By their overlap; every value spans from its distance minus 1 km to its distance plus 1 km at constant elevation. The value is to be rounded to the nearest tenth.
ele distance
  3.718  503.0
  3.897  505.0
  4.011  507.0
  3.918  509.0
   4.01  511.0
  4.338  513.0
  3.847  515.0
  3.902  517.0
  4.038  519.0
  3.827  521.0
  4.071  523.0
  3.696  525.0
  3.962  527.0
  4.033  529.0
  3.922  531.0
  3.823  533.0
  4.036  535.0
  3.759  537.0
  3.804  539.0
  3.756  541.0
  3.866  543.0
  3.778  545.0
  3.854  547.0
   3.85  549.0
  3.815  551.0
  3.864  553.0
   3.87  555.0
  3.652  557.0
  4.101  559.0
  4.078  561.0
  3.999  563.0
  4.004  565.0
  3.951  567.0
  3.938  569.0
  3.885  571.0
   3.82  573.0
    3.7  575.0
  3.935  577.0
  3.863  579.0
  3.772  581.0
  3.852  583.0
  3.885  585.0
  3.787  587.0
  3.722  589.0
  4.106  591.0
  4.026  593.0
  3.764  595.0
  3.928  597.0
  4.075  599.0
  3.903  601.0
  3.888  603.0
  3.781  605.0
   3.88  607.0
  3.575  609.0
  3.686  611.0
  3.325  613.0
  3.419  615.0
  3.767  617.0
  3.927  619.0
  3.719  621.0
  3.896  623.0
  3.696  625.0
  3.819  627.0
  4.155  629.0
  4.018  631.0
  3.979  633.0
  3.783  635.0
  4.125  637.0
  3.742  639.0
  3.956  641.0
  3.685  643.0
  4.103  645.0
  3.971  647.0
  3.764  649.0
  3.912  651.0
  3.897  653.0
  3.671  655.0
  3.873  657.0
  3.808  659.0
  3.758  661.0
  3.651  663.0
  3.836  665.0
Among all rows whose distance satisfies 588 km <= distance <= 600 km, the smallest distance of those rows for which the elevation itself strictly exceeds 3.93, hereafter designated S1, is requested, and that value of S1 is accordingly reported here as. 591.0 km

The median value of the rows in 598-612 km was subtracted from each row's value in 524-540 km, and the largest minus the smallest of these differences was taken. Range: 0.3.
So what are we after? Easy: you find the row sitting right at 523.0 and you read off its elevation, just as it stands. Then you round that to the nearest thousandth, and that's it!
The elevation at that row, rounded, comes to 4.071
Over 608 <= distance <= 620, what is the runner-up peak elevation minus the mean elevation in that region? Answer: 0.15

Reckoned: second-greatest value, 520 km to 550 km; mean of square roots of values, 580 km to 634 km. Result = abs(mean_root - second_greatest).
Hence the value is 2.08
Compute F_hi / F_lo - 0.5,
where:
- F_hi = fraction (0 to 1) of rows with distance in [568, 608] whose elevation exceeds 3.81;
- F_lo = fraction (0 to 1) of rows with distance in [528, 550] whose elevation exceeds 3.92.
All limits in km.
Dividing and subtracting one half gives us 2.1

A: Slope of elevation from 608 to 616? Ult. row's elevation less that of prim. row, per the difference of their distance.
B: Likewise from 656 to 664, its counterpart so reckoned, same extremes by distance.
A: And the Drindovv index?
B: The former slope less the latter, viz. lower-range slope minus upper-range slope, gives 0.011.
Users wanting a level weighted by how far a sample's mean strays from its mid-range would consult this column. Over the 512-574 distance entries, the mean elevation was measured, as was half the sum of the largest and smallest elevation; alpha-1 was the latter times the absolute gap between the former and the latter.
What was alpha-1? 0.35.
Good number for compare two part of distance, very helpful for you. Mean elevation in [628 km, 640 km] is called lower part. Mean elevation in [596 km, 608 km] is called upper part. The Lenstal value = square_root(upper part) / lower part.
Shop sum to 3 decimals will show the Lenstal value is 0.498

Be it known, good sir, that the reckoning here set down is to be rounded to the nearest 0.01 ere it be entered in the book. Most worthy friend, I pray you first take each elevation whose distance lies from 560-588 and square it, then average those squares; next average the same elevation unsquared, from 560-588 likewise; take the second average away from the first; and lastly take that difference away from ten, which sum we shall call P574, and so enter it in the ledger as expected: -1.26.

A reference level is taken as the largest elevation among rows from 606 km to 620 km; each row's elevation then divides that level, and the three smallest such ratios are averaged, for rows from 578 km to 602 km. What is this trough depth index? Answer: 0.965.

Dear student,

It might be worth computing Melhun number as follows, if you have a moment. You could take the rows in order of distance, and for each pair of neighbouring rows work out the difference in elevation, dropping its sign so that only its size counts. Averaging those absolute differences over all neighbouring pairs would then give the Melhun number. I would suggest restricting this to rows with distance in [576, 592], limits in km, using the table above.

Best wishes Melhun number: 0.12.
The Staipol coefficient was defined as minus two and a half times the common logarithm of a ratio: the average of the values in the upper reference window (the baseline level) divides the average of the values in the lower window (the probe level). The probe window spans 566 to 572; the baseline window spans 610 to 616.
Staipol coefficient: -0.13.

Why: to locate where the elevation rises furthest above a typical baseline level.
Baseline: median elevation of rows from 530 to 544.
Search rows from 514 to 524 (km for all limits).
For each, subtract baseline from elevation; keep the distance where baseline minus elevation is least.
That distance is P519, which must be 523.0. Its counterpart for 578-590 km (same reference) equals 585.0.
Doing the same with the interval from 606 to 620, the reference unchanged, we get 619.0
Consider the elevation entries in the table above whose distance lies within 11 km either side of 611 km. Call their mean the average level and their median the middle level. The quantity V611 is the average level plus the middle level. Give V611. 7.48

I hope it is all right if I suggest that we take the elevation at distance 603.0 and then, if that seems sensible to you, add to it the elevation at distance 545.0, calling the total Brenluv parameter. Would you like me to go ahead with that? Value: 7.67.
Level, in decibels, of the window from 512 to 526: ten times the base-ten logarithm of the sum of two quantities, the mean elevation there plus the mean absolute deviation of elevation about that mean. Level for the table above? 6.15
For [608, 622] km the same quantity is 5.79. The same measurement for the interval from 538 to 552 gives 5.86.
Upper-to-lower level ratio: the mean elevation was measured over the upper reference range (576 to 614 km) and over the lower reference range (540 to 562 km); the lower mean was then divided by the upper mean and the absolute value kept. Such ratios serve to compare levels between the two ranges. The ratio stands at 1.01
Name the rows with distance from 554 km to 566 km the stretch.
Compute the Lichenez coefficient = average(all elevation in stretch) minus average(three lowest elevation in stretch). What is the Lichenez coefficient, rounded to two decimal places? 0.11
